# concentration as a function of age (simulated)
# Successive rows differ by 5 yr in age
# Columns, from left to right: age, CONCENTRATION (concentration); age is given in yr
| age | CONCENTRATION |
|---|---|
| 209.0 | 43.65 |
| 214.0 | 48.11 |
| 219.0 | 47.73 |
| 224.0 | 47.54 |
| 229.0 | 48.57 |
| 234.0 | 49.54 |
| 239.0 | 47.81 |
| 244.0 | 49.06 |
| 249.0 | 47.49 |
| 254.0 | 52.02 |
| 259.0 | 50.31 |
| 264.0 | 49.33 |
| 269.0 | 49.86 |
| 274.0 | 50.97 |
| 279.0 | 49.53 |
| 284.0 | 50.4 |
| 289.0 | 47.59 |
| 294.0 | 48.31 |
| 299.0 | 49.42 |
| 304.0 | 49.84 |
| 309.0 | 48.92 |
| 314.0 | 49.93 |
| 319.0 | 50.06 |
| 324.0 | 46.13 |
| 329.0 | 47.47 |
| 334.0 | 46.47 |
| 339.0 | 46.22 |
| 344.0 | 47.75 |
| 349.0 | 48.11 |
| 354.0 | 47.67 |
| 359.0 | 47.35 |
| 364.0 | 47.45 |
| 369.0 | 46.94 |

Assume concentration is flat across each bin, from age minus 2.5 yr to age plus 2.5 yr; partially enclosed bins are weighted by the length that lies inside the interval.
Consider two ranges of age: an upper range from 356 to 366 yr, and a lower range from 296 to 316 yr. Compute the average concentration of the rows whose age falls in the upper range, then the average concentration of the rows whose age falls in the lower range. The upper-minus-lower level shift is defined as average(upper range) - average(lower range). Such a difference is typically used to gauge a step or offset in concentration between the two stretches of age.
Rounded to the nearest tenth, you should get -2.1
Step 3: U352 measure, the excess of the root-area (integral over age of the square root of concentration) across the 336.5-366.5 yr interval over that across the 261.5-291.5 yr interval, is -4.7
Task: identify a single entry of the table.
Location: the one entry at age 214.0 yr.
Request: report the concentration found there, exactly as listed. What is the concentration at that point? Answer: 48.11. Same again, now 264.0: 49.33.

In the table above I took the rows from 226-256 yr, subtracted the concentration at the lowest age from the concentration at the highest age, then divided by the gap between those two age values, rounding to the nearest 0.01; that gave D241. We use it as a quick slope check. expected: 0.14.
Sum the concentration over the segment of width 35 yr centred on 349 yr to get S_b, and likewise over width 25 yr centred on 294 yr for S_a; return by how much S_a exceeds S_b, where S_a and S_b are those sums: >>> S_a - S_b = -85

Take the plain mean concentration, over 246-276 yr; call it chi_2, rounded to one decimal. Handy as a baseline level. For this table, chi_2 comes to 50.0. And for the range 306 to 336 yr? 48.2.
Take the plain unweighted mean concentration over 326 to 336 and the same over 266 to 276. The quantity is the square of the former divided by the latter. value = 43.8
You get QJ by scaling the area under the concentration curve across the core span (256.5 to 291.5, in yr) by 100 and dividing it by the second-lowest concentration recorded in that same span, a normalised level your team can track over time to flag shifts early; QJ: 3527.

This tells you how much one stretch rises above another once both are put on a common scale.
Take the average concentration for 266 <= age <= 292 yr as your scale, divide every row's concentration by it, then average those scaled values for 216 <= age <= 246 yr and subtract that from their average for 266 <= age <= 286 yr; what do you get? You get 0.04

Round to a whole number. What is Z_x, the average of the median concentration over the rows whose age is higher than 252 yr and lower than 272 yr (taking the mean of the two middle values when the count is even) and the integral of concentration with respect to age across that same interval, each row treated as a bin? 529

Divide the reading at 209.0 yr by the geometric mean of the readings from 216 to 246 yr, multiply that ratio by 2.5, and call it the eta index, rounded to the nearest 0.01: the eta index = 2.26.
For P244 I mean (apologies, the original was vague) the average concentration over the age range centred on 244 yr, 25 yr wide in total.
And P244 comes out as 49.2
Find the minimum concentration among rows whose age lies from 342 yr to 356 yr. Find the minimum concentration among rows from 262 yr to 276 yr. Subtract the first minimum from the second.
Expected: 1.7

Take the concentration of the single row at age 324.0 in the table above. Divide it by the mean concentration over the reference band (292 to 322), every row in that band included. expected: 0.93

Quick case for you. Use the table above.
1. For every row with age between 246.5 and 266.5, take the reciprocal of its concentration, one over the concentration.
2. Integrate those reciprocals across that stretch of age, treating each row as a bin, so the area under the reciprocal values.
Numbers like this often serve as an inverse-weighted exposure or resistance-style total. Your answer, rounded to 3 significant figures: 0.402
